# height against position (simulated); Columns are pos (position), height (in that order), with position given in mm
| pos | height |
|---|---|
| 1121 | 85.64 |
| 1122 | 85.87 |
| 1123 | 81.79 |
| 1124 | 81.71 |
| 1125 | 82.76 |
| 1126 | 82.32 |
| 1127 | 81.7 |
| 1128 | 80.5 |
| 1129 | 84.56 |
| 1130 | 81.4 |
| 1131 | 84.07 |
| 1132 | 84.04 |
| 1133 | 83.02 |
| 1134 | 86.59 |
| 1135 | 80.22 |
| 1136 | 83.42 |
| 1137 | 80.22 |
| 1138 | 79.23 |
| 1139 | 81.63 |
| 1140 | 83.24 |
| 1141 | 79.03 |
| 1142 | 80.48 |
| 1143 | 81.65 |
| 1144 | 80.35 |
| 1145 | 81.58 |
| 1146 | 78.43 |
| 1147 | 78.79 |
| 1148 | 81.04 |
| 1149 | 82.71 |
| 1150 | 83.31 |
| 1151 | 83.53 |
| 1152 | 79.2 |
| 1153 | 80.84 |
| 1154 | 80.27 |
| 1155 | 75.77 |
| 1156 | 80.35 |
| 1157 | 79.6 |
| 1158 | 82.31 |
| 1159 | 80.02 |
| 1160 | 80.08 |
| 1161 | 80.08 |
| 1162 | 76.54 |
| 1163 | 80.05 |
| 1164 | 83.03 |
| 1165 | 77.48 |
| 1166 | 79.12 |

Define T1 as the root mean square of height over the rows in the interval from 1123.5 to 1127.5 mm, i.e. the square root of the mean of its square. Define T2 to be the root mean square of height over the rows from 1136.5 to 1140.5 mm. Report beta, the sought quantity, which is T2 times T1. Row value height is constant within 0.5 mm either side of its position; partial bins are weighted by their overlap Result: 6660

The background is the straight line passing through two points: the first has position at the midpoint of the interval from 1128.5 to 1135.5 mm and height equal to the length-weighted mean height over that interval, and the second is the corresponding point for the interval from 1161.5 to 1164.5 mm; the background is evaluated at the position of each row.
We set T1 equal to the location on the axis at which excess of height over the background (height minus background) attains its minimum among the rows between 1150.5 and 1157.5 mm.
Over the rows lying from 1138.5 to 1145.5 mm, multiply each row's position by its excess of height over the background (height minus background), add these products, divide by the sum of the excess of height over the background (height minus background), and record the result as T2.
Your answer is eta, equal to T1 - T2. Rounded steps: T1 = 1155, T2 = 1142.0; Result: 13.0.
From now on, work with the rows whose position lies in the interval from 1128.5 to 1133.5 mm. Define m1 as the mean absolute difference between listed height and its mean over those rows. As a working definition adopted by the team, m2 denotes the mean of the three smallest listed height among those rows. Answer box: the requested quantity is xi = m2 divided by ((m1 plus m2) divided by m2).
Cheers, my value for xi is 81.9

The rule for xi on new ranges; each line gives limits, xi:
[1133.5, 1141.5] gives 77.5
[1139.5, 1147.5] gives 77.5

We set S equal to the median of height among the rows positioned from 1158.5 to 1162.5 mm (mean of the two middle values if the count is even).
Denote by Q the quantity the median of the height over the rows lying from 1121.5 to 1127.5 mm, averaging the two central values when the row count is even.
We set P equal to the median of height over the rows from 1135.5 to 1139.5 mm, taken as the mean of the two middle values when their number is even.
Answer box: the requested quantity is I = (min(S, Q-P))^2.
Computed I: 1.3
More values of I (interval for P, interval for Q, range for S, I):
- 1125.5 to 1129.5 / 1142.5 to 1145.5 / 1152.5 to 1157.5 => 0.2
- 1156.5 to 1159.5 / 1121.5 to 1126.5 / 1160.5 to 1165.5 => 5.3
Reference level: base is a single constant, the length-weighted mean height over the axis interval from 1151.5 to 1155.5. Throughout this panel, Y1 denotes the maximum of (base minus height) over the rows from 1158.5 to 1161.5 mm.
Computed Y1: -1.0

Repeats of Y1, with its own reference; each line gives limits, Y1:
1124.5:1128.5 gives -1.5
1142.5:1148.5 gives 0.6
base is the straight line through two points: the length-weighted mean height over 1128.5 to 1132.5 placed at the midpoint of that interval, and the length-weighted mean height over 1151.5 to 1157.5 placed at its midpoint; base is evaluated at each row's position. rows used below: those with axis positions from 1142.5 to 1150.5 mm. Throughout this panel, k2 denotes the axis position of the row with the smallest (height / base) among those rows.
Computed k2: 1146 mm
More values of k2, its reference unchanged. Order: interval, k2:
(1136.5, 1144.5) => 1138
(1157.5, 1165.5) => 1162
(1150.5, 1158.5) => 1155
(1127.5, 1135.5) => 1128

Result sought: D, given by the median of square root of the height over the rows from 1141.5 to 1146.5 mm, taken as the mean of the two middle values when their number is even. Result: 8.97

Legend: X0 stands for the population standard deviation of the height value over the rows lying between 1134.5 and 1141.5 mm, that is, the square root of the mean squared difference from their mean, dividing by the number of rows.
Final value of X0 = 1.7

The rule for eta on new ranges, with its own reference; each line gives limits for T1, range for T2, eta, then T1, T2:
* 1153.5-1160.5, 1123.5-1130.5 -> 28.3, 1155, 1126.7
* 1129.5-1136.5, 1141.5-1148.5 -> -10.2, 1135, 1145.2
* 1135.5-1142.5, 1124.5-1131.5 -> 10.8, 1138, 1127.2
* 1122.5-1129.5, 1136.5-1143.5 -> -11.4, 1128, 1139.4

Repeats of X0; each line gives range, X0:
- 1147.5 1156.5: 2.3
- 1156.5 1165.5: 1.9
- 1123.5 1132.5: 1.3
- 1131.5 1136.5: 2.0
